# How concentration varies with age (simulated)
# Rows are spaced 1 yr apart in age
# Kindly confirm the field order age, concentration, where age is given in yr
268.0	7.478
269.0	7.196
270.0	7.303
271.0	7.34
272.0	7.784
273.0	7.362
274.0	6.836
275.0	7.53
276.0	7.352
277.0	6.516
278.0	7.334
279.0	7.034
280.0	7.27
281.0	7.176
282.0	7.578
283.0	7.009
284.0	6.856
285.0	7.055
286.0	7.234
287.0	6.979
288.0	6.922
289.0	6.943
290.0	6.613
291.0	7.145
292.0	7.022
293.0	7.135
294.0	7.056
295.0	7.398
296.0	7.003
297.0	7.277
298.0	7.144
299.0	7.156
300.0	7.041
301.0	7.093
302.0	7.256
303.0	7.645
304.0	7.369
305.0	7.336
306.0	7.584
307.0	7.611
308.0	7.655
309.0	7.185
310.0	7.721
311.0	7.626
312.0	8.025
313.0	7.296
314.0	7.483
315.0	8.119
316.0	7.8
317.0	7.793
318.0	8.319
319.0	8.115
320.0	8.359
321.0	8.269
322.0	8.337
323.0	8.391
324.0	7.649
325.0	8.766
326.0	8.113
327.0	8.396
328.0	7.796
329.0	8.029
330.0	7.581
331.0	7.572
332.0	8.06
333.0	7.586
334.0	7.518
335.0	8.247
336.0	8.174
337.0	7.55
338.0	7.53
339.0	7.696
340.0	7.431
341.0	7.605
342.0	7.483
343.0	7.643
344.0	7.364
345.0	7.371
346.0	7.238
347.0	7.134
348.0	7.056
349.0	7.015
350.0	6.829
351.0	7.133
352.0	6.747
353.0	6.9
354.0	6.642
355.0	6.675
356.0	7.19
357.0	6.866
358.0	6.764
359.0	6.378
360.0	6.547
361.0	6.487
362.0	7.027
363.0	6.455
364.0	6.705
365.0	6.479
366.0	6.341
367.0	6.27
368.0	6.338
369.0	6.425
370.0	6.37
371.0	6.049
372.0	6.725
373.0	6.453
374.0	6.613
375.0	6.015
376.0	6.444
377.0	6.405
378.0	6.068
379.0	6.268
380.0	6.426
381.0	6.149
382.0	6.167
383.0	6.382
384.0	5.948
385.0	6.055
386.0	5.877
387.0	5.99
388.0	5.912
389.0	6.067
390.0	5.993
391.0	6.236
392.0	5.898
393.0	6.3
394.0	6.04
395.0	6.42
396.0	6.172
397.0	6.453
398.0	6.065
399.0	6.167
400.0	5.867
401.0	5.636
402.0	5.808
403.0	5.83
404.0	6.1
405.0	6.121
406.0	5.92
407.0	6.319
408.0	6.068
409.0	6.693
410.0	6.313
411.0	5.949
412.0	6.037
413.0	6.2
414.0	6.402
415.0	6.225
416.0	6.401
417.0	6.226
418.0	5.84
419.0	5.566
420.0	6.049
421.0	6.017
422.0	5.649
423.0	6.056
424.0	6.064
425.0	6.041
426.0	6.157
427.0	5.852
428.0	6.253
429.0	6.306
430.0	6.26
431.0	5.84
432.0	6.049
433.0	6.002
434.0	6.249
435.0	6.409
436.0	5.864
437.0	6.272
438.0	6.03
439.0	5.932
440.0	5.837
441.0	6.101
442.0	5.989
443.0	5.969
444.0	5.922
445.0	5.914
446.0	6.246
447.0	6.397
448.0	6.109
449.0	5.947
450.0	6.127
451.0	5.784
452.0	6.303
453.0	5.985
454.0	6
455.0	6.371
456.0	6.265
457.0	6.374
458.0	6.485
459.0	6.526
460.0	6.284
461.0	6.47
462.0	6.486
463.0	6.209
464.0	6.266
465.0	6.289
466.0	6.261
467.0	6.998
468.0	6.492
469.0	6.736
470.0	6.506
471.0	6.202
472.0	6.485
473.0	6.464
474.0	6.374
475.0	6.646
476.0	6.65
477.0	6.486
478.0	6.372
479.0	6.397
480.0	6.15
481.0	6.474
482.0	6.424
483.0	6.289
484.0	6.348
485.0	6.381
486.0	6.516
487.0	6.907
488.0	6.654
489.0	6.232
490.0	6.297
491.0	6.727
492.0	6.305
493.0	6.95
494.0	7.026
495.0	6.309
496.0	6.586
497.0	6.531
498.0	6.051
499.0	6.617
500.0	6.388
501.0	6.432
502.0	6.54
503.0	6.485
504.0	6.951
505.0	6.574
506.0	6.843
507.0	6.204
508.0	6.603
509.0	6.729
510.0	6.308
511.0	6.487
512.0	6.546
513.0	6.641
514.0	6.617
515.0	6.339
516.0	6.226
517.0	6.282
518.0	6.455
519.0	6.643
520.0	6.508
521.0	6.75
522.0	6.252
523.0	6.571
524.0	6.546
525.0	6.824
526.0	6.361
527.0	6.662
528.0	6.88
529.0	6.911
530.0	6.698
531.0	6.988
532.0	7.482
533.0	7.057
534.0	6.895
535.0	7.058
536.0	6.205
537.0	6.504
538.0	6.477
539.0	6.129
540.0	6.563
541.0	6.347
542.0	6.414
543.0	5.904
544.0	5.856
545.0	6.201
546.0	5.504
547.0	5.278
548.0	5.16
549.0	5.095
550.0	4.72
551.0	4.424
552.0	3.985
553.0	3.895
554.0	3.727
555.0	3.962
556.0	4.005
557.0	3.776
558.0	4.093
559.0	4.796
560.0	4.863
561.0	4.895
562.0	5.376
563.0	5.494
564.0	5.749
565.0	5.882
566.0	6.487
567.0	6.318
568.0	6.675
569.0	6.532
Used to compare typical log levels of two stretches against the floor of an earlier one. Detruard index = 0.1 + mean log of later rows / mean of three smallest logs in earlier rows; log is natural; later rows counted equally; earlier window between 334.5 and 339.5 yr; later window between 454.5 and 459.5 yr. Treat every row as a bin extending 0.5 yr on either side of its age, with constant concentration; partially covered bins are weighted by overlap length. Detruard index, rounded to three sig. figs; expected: 1.02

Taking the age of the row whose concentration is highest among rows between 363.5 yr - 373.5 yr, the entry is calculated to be 372.0 yr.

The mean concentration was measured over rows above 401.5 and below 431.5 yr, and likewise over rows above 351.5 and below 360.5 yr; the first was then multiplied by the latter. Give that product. 41.0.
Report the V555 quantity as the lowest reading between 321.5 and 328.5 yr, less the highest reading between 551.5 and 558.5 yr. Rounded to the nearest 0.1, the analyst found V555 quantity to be 3.6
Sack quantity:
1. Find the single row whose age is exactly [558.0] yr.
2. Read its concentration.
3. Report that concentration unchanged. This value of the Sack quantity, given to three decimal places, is 4.093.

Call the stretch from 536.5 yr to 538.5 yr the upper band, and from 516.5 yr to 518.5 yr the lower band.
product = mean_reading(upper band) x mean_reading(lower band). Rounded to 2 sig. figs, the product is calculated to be 41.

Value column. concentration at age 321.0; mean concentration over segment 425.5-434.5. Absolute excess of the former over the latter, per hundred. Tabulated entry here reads 0.022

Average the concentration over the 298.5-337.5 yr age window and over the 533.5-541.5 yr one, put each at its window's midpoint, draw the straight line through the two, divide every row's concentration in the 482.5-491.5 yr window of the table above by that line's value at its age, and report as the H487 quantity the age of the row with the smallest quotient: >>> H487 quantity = 489.0 yr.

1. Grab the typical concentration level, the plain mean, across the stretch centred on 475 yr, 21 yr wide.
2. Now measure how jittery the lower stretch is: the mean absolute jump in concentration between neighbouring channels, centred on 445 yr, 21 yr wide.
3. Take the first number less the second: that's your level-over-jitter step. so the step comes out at 6.22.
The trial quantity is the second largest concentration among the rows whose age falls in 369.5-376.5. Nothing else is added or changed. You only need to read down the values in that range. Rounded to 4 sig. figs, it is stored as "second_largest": 6.613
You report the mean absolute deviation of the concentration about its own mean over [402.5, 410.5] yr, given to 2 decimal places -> 0.20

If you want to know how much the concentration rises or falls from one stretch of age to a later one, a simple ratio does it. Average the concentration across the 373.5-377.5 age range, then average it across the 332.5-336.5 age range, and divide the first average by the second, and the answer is 0.81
